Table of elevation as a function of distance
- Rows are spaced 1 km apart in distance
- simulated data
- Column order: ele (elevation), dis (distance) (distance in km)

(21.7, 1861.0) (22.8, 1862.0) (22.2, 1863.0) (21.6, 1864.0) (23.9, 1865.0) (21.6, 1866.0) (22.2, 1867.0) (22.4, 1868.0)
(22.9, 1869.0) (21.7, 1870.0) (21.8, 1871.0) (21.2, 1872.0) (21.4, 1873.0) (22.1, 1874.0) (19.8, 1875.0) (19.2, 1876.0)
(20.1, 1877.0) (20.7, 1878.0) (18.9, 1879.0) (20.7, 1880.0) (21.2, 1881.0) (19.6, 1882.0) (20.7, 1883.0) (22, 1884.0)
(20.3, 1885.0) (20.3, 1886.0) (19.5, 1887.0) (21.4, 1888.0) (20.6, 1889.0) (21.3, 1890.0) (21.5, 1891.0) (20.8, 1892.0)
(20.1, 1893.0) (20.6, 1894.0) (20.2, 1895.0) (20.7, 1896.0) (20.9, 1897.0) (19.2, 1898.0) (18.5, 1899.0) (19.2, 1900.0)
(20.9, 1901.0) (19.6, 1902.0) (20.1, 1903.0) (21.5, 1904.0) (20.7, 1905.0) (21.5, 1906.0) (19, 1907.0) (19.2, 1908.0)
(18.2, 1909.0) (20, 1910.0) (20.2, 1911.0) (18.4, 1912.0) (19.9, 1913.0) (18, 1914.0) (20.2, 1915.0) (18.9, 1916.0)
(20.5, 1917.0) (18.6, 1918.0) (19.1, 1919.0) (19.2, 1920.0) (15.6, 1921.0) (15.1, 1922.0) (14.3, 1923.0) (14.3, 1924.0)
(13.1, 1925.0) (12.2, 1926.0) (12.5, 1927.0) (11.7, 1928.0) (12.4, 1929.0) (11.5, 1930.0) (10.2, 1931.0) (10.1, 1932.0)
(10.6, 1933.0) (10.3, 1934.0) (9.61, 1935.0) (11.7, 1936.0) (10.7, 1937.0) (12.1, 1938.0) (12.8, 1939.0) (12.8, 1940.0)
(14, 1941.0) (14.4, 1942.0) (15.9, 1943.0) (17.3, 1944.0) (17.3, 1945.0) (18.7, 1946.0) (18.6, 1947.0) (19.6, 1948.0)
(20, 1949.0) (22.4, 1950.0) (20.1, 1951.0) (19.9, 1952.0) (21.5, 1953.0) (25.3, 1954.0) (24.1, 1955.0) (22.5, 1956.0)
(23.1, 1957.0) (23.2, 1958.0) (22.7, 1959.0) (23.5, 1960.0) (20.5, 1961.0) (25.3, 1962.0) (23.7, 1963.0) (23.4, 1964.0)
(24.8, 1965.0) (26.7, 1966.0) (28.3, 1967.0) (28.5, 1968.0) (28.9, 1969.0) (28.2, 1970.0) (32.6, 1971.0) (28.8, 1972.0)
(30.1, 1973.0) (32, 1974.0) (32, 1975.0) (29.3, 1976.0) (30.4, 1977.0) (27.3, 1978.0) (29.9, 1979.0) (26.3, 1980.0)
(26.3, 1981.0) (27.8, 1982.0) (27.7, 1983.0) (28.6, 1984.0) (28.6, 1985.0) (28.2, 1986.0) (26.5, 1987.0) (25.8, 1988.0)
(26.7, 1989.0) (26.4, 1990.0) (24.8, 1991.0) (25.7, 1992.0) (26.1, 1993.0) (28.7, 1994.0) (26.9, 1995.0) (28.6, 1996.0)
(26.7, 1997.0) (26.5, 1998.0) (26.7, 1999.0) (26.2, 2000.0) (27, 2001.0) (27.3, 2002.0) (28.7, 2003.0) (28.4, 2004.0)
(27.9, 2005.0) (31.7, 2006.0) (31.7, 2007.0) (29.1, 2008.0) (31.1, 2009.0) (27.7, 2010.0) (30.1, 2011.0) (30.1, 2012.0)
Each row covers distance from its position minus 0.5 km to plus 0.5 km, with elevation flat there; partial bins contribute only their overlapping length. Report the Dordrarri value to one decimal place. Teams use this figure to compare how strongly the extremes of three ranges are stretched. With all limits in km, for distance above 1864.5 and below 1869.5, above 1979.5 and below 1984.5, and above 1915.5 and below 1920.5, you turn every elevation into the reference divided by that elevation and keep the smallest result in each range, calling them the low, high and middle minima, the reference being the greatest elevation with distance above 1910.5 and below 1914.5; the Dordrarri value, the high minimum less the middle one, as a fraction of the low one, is -0.3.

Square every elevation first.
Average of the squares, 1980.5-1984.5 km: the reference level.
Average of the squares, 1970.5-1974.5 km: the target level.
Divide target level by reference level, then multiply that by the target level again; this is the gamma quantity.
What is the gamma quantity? 1198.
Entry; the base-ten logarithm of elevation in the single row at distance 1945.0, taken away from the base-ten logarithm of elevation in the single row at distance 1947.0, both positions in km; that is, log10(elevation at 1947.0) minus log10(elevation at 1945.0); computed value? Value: 0.03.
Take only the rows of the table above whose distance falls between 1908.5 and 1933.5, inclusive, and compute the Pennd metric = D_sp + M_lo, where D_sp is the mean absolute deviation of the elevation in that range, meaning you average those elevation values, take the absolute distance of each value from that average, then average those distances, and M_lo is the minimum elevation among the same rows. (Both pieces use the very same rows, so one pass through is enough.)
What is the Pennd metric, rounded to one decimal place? 13.4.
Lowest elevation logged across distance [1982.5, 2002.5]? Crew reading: 24.8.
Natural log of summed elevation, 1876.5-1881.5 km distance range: 4.62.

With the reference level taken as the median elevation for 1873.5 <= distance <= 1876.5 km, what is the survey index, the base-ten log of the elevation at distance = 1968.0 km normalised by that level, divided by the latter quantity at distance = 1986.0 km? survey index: 1.0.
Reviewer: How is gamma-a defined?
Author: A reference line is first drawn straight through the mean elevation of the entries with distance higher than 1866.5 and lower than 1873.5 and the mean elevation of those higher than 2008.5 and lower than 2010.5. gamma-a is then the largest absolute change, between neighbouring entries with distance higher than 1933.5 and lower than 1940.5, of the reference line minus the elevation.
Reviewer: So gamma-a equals 2.0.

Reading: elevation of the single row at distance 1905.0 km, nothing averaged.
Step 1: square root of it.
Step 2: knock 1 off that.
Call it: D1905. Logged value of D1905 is 3.5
